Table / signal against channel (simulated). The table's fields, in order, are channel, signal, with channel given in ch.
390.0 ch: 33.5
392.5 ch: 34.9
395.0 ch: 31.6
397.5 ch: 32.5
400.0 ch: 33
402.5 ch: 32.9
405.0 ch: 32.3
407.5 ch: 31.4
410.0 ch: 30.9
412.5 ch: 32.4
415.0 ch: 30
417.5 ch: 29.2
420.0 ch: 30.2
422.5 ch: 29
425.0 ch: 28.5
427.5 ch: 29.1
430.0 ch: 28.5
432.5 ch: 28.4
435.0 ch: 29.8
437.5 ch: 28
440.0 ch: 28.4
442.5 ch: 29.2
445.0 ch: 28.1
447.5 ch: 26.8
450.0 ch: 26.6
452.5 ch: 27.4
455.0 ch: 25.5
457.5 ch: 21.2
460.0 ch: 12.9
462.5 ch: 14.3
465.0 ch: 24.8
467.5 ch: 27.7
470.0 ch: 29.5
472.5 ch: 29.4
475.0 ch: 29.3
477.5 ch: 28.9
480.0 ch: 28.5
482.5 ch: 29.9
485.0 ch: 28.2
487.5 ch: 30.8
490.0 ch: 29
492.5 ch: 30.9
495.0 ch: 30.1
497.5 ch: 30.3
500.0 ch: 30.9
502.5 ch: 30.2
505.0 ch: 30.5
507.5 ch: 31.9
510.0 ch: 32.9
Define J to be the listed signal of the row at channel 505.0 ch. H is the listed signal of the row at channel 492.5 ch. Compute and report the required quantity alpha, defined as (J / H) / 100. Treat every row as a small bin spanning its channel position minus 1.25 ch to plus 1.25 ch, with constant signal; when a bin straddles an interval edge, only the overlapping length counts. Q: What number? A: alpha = 0.0099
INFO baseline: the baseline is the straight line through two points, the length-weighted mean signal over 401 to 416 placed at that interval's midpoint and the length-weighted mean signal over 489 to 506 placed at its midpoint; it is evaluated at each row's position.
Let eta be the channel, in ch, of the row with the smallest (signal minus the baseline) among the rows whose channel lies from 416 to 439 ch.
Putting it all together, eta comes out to 437.5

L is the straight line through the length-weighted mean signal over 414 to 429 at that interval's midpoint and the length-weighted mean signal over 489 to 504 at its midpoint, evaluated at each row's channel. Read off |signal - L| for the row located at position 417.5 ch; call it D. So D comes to 0.1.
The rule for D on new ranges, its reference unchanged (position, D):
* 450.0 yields 3.1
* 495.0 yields 0.1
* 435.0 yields 0.3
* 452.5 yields 2.3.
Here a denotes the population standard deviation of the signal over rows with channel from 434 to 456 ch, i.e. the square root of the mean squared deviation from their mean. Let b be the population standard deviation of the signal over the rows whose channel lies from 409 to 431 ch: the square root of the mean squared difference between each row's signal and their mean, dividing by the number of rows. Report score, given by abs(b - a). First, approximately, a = 1.26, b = 1.2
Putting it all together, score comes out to 0.06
